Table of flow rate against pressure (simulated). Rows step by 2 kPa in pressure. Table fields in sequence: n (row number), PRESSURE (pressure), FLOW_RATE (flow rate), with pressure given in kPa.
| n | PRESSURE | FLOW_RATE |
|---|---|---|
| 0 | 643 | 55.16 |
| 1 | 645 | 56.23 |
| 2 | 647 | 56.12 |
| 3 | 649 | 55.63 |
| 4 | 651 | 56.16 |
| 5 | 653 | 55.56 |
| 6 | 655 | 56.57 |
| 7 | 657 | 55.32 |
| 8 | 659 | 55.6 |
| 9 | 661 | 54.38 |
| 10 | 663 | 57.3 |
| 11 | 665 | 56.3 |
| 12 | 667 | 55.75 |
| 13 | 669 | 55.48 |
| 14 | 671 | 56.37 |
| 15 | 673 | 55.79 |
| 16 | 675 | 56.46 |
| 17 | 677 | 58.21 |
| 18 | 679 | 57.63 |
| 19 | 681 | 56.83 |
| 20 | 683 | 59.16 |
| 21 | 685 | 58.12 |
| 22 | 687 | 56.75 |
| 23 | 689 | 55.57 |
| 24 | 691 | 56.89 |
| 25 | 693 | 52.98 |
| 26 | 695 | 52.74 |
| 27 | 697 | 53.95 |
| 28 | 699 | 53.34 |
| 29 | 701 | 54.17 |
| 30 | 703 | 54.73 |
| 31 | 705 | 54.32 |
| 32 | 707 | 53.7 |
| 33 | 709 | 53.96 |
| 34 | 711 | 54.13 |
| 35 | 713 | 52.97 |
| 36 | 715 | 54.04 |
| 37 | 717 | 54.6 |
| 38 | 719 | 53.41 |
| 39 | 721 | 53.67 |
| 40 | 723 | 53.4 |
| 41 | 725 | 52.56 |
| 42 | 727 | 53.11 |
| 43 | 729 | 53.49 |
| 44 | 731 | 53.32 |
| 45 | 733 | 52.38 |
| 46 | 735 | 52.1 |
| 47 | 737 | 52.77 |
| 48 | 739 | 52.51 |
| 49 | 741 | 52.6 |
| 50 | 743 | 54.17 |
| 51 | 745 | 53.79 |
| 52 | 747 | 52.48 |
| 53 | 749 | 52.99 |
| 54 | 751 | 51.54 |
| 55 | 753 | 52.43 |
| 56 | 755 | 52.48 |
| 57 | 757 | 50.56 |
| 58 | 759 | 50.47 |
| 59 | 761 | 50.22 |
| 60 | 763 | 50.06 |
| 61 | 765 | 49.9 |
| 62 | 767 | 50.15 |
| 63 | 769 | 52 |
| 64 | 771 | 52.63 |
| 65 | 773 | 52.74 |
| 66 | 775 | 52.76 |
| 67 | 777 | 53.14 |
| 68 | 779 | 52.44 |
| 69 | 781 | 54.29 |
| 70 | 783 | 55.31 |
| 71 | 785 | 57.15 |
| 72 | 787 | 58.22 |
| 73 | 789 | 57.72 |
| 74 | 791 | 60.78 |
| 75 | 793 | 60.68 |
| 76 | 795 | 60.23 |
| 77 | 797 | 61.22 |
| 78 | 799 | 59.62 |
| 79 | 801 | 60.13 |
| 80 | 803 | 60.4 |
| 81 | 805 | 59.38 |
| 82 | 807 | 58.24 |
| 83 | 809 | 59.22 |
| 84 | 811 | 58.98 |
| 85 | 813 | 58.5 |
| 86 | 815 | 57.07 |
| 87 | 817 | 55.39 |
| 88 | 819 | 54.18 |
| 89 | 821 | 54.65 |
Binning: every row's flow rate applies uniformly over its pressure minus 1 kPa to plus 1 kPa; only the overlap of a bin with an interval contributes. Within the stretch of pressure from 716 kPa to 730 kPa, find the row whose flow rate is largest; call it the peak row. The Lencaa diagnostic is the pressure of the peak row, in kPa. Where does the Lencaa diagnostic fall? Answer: 717 kPa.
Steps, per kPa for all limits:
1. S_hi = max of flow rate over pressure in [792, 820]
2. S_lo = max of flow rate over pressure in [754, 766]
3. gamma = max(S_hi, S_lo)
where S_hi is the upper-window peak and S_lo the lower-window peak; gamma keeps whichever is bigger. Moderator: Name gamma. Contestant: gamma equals 61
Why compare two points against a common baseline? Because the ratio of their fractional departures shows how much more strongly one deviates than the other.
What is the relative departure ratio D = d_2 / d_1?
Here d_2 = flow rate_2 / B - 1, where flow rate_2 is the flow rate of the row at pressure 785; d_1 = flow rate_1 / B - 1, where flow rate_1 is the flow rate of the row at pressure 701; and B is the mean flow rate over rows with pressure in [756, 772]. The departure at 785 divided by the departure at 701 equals 1.9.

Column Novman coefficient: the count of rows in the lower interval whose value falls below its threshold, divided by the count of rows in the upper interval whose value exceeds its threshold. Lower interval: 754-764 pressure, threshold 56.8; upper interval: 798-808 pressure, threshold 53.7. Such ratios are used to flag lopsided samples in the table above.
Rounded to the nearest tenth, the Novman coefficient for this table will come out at 1.0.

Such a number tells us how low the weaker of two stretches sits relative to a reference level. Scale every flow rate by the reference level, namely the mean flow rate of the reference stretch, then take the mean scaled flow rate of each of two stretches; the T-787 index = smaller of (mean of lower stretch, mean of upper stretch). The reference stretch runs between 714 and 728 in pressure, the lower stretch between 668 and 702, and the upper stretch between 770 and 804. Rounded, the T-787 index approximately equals 1.04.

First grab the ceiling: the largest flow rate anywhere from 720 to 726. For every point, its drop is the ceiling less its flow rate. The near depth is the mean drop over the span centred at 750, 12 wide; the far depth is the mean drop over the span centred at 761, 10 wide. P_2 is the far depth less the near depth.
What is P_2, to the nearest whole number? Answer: 2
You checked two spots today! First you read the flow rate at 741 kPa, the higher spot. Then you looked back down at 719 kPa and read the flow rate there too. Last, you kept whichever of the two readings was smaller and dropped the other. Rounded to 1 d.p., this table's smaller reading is 52.6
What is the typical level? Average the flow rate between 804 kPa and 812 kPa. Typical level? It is 59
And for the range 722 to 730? 53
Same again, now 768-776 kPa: 53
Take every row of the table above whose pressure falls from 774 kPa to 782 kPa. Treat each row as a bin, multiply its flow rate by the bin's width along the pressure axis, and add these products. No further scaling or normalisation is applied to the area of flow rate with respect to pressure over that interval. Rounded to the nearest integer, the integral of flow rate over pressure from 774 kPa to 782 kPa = 425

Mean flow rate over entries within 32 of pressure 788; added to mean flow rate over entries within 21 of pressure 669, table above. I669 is 112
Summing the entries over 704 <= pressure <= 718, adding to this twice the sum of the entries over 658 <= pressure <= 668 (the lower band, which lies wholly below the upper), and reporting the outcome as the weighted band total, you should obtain 936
